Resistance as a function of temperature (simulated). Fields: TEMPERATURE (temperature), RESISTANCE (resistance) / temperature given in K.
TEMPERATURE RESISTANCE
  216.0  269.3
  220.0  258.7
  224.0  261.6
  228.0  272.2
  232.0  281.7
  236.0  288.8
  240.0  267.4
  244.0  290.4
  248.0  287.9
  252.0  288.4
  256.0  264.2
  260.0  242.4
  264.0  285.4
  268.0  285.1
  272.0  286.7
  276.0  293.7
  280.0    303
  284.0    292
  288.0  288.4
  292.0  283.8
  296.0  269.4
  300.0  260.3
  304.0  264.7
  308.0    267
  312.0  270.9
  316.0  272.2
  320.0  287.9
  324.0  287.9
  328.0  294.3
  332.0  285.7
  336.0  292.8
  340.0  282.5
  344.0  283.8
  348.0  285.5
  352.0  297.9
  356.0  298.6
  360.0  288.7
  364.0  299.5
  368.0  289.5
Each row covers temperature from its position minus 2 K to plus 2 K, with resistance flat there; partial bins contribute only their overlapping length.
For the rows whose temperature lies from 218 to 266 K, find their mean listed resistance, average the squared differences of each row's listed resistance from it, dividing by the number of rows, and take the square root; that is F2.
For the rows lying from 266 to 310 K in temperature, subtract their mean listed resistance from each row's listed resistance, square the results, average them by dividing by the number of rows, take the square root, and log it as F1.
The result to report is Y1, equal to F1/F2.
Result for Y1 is 0.89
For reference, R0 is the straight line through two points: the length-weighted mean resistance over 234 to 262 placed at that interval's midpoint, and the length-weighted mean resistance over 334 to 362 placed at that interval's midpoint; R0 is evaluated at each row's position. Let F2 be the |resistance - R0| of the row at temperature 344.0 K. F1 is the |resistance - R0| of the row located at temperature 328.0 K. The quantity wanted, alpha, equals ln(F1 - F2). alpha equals 0.5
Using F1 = 7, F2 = 6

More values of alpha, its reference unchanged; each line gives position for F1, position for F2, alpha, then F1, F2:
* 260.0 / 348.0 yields 3.4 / 35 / 4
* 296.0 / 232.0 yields 1.6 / 13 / 8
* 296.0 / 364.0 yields 1.8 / 13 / 7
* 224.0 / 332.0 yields 2.2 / 11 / 2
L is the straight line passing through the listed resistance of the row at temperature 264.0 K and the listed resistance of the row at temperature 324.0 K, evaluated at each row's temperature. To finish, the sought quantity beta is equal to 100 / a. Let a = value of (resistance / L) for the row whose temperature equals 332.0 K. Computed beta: 101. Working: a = 0.99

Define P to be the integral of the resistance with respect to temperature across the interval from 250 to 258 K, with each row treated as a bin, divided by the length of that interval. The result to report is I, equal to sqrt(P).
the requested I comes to 16.6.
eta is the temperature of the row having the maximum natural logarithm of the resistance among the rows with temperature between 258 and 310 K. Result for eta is 280.0 K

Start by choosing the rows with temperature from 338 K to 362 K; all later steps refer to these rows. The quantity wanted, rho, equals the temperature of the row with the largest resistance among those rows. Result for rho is 356.0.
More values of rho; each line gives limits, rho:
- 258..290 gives 280.0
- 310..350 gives 328.0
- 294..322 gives 320.0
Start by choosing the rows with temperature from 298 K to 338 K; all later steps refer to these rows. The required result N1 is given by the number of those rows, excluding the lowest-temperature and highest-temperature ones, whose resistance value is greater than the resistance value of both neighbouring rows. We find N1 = 1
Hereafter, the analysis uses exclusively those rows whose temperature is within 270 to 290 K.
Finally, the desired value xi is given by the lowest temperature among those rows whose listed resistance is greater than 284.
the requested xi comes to 272.0 K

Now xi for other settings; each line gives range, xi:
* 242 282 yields 244.0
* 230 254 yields 236.0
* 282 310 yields 284.0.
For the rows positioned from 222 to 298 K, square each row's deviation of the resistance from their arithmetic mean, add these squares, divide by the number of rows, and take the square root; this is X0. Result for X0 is 13.9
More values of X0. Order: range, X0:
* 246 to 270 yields 17.0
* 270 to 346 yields 11.4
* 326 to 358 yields 6.1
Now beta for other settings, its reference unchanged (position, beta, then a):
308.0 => 108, 0.93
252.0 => 99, 1.01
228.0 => 104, 0.96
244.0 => 98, 1.02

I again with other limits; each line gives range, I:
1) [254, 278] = 16.6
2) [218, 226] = 16.1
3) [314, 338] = 16.9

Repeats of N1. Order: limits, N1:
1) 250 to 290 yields 2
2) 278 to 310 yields 0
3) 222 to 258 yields 3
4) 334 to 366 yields 1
